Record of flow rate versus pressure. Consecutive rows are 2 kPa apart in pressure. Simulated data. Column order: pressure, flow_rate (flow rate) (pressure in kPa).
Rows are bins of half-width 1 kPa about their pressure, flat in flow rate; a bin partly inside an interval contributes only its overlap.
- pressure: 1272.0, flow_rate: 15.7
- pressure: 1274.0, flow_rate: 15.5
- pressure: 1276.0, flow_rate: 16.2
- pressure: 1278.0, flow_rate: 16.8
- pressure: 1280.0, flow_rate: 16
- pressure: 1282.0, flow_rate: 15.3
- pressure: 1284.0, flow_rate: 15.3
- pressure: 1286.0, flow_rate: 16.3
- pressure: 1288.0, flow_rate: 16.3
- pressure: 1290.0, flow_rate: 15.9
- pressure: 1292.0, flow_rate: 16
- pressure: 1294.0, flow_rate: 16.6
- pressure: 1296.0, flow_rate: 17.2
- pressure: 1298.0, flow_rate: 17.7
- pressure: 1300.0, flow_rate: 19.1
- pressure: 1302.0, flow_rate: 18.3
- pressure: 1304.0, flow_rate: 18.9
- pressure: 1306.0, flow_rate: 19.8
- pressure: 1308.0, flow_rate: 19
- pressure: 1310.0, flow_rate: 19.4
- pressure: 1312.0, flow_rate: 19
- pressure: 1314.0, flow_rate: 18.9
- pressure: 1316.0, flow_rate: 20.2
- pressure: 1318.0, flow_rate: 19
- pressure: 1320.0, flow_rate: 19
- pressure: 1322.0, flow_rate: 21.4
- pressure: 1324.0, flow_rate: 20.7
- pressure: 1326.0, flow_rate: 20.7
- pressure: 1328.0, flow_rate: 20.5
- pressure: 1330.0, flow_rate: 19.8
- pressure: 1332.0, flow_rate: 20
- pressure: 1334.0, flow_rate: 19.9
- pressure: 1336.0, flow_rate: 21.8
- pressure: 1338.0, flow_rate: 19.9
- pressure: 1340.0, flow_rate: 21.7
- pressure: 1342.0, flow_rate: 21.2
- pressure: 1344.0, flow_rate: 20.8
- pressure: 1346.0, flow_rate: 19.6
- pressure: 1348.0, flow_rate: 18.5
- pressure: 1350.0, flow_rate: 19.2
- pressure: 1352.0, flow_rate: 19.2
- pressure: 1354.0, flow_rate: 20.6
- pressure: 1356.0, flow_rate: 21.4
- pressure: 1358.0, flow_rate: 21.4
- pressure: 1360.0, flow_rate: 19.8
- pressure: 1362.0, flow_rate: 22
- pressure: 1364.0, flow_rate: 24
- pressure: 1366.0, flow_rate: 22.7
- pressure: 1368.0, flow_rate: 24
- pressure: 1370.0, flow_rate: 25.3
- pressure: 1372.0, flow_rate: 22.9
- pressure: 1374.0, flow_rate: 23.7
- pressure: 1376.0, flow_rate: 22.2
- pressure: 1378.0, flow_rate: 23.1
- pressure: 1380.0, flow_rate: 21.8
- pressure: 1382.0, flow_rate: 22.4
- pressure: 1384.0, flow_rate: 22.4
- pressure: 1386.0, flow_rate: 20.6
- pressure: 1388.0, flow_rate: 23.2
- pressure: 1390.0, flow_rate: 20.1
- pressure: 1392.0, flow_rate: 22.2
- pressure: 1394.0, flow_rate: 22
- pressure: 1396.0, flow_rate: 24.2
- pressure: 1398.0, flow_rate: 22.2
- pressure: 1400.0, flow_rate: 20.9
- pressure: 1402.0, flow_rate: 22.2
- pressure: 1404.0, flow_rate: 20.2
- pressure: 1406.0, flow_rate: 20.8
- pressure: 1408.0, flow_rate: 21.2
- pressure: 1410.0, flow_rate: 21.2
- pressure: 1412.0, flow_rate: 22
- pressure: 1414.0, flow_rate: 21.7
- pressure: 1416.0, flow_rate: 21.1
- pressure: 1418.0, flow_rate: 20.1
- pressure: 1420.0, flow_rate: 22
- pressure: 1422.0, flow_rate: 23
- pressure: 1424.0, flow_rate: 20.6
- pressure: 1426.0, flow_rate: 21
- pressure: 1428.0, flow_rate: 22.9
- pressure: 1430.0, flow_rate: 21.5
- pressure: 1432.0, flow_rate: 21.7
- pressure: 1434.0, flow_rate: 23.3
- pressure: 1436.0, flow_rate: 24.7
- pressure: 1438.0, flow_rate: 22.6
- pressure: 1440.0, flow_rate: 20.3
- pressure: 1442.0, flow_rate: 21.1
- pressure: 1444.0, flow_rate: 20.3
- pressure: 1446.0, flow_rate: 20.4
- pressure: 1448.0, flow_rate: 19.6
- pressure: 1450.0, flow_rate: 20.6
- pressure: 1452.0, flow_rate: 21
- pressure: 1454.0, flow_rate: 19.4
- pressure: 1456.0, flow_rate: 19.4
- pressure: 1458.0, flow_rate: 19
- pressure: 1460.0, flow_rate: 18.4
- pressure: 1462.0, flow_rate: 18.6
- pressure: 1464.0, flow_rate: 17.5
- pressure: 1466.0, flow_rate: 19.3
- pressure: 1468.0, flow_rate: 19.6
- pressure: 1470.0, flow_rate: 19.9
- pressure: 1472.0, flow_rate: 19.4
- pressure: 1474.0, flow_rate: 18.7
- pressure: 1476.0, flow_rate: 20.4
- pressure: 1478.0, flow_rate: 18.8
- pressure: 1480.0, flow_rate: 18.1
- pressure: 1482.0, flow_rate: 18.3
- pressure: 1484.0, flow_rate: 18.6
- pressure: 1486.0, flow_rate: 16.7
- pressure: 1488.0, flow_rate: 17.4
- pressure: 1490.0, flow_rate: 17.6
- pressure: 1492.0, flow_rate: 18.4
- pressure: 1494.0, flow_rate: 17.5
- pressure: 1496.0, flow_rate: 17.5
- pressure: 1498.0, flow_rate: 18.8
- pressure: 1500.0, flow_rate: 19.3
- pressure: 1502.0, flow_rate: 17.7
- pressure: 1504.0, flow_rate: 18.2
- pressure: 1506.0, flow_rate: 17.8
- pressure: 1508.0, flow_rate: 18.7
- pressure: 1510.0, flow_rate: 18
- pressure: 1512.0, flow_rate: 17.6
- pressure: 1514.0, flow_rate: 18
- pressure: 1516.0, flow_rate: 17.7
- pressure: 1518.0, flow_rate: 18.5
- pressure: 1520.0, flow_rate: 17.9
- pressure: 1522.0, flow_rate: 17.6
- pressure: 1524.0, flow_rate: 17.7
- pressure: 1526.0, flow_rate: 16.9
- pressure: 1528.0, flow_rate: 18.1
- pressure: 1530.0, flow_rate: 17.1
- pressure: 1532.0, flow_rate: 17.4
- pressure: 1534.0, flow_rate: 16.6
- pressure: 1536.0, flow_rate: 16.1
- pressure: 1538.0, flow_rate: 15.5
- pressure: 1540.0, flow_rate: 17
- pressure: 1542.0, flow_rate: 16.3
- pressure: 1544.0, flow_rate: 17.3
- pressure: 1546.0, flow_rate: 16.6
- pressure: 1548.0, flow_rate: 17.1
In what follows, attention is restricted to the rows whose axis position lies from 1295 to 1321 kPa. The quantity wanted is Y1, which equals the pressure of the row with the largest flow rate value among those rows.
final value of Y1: 1316.0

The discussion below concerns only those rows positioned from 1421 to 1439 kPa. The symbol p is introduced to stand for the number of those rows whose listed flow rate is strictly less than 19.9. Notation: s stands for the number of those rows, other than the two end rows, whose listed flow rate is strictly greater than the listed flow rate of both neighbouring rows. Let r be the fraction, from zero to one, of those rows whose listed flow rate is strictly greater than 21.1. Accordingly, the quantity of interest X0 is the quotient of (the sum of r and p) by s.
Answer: 0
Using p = 0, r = 0.78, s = 2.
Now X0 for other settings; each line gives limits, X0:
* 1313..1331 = 2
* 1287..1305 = 9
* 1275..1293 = 9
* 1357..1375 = 1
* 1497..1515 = 3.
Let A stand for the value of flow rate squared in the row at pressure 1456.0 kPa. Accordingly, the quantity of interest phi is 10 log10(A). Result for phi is 25.8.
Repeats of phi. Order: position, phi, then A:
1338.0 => 26.0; 396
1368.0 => 27.6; 576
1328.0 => 26.2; 420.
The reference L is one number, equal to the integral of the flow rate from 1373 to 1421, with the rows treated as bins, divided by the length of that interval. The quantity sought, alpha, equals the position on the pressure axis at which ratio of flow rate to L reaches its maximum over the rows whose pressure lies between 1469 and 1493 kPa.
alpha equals 1476.0 kPa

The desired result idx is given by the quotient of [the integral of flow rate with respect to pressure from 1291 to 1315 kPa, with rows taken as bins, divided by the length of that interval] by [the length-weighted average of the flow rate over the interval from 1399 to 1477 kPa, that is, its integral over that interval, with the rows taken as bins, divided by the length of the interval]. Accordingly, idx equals 0.88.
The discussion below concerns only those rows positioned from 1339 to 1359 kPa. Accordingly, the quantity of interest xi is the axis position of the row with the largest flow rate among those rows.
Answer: 1340.0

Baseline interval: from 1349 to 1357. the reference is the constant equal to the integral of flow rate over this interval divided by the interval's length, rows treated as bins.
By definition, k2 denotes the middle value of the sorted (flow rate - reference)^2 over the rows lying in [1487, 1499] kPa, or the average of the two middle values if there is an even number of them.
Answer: 7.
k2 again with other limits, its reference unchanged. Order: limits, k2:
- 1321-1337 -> 0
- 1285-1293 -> 16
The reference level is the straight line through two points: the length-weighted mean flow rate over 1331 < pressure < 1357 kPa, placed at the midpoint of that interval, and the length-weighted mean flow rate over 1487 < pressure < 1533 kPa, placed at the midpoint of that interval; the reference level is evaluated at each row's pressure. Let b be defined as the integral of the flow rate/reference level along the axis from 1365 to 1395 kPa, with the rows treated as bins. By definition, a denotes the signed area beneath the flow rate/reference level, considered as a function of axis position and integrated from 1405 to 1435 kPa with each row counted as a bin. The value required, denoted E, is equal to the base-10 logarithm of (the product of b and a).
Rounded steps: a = 33.8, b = 34.2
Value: 3.06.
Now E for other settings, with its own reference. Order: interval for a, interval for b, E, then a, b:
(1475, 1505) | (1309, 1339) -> 2.94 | 30.1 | 29.2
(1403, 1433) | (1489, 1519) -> 3.00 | 33.4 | 30.2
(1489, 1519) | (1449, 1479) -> 2.97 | 30.2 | 31.3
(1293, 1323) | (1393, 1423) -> 2.96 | 27.2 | 33.5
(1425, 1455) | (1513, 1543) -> 3.00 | 33.9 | 29.3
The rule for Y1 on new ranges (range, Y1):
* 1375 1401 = 1396.0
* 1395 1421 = 1396.0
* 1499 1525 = 1500.0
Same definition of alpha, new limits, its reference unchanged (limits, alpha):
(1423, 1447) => 1436.0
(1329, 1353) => 1336.0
